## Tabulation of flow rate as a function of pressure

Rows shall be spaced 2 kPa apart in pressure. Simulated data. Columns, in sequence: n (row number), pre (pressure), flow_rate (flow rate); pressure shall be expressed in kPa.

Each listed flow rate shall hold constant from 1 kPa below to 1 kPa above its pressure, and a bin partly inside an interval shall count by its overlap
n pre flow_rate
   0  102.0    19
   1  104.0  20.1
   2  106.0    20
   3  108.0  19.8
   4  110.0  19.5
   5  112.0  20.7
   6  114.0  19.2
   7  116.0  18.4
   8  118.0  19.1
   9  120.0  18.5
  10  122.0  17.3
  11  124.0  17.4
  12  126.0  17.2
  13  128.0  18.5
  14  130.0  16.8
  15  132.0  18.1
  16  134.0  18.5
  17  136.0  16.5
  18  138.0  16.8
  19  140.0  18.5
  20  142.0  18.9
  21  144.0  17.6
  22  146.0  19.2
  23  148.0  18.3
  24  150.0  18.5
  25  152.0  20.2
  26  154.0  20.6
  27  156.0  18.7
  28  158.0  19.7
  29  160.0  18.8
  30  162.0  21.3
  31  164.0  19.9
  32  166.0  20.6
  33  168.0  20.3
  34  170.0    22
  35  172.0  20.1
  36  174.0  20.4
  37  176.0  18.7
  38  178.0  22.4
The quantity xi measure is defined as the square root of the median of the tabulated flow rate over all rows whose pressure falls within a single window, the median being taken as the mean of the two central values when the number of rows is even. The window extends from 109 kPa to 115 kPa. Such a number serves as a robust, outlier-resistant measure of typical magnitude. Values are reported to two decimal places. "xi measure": 4.42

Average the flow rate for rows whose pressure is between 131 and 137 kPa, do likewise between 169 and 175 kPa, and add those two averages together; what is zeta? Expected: 38.5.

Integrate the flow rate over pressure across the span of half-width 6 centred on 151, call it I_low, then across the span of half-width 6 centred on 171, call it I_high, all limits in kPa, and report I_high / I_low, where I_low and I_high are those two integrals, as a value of 1.06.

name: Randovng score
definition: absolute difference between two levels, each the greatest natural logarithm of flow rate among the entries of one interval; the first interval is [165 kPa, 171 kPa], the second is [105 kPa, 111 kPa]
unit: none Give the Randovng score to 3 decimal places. 0.095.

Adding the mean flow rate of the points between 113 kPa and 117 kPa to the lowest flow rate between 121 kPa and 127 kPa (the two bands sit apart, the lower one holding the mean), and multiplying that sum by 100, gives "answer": 3600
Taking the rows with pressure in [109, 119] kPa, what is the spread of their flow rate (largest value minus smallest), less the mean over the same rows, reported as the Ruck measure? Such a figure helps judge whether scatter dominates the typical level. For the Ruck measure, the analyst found -17.1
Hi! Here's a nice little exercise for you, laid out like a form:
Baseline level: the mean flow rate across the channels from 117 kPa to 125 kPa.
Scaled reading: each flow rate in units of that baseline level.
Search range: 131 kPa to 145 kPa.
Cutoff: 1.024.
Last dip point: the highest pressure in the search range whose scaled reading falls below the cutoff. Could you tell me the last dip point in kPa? 144.0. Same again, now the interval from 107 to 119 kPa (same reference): 116.0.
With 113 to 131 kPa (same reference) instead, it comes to 130.0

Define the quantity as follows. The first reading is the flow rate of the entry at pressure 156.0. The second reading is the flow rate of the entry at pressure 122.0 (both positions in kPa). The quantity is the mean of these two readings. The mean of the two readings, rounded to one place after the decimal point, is 18.0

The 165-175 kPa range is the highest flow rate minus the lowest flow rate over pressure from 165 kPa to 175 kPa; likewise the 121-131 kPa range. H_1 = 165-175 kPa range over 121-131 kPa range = 1.1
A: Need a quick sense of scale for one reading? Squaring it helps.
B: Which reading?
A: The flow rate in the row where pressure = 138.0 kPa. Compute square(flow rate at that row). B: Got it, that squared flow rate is 282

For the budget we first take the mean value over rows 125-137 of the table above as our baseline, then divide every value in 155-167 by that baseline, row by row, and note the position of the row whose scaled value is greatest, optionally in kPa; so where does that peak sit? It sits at 162.0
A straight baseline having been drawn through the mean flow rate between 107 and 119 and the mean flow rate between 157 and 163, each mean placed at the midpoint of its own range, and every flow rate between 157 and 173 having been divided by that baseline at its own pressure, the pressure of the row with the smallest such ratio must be 160.0 kPa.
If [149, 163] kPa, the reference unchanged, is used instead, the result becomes 150.0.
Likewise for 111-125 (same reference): 122.0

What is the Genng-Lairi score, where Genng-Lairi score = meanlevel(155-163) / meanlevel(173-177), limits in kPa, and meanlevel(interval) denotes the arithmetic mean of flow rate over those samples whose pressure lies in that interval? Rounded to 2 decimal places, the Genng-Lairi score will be 1.00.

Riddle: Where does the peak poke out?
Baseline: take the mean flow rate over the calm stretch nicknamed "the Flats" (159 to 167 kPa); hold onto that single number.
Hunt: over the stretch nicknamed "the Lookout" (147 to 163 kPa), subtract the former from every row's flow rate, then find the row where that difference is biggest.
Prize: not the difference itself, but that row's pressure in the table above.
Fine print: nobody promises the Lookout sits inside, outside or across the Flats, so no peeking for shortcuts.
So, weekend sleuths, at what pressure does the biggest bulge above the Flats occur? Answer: 162.0 kPa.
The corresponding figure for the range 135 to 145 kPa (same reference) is 142.0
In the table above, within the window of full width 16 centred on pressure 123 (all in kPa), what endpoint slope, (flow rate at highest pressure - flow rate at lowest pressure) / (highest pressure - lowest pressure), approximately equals -0.11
